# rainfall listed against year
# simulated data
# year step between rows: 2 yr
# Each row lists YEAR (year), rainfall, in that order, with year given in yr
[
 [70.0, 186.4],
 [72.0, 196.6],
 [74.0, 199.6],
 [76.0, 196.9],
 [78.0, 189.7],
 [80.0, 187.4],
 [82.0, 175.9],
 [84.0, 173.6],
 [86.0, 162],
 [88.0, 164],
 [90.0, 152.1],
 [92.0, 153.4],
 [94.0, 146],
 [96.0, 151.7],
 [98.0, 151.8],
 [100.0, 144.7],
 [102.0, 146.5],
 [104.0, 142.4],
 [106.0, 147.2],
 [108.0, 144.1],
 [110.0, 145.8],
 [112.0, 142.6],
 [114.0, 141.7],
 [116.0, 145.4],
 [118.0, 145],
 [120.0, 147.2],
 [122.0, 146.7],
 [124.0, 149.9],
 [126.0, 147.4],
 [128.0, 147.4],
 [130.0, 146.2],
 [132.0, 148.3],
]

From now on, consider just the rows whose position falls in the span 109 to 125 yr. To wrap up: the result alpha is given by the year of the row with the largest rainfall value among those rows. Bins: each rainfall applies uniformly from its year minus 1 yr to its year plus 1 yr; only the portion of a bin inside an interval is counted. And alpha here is 124.0 yr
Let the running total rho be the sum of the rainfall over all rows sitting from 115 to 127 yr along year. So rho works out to 882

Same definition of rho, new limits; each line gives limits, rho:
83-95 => 951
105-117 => 867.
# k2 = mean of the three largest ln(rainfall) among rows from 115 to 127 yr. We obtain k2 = 5.00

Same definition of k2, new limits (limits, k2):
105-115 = 4.98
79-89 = 5.19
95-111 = 5.01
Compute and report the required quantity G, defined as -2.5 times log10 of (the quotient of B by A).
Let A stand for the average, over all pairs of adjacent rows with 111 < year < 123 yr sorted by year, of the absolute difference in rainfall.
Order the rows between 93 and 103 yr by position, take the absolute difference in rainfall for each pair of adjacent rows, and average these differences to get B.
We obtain -0.9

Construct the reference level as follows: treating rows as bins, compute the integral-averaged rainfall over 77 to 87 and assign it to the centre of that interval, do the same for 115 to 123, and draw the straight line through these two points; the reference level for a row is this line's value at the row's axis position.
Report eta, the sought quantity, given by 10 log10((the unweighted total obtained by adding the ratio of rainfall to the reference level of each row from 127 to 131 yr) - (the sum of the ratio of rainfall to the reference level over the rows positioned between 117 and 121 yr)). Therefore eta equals -9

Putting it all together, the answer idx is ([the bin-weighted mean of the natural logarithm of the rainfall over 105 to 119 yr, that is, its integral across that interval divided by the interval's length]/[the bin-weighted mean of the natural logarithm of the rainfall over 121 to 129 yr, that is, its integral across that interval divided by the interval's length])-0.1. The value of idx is 0.895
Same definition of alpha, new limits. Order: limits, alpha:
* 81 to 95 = 82.0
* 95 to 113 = 98.0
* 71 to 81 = 74.0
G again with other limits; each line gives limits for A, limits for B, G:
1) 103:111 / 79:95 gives -0.8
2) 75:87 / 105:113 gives 1.0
